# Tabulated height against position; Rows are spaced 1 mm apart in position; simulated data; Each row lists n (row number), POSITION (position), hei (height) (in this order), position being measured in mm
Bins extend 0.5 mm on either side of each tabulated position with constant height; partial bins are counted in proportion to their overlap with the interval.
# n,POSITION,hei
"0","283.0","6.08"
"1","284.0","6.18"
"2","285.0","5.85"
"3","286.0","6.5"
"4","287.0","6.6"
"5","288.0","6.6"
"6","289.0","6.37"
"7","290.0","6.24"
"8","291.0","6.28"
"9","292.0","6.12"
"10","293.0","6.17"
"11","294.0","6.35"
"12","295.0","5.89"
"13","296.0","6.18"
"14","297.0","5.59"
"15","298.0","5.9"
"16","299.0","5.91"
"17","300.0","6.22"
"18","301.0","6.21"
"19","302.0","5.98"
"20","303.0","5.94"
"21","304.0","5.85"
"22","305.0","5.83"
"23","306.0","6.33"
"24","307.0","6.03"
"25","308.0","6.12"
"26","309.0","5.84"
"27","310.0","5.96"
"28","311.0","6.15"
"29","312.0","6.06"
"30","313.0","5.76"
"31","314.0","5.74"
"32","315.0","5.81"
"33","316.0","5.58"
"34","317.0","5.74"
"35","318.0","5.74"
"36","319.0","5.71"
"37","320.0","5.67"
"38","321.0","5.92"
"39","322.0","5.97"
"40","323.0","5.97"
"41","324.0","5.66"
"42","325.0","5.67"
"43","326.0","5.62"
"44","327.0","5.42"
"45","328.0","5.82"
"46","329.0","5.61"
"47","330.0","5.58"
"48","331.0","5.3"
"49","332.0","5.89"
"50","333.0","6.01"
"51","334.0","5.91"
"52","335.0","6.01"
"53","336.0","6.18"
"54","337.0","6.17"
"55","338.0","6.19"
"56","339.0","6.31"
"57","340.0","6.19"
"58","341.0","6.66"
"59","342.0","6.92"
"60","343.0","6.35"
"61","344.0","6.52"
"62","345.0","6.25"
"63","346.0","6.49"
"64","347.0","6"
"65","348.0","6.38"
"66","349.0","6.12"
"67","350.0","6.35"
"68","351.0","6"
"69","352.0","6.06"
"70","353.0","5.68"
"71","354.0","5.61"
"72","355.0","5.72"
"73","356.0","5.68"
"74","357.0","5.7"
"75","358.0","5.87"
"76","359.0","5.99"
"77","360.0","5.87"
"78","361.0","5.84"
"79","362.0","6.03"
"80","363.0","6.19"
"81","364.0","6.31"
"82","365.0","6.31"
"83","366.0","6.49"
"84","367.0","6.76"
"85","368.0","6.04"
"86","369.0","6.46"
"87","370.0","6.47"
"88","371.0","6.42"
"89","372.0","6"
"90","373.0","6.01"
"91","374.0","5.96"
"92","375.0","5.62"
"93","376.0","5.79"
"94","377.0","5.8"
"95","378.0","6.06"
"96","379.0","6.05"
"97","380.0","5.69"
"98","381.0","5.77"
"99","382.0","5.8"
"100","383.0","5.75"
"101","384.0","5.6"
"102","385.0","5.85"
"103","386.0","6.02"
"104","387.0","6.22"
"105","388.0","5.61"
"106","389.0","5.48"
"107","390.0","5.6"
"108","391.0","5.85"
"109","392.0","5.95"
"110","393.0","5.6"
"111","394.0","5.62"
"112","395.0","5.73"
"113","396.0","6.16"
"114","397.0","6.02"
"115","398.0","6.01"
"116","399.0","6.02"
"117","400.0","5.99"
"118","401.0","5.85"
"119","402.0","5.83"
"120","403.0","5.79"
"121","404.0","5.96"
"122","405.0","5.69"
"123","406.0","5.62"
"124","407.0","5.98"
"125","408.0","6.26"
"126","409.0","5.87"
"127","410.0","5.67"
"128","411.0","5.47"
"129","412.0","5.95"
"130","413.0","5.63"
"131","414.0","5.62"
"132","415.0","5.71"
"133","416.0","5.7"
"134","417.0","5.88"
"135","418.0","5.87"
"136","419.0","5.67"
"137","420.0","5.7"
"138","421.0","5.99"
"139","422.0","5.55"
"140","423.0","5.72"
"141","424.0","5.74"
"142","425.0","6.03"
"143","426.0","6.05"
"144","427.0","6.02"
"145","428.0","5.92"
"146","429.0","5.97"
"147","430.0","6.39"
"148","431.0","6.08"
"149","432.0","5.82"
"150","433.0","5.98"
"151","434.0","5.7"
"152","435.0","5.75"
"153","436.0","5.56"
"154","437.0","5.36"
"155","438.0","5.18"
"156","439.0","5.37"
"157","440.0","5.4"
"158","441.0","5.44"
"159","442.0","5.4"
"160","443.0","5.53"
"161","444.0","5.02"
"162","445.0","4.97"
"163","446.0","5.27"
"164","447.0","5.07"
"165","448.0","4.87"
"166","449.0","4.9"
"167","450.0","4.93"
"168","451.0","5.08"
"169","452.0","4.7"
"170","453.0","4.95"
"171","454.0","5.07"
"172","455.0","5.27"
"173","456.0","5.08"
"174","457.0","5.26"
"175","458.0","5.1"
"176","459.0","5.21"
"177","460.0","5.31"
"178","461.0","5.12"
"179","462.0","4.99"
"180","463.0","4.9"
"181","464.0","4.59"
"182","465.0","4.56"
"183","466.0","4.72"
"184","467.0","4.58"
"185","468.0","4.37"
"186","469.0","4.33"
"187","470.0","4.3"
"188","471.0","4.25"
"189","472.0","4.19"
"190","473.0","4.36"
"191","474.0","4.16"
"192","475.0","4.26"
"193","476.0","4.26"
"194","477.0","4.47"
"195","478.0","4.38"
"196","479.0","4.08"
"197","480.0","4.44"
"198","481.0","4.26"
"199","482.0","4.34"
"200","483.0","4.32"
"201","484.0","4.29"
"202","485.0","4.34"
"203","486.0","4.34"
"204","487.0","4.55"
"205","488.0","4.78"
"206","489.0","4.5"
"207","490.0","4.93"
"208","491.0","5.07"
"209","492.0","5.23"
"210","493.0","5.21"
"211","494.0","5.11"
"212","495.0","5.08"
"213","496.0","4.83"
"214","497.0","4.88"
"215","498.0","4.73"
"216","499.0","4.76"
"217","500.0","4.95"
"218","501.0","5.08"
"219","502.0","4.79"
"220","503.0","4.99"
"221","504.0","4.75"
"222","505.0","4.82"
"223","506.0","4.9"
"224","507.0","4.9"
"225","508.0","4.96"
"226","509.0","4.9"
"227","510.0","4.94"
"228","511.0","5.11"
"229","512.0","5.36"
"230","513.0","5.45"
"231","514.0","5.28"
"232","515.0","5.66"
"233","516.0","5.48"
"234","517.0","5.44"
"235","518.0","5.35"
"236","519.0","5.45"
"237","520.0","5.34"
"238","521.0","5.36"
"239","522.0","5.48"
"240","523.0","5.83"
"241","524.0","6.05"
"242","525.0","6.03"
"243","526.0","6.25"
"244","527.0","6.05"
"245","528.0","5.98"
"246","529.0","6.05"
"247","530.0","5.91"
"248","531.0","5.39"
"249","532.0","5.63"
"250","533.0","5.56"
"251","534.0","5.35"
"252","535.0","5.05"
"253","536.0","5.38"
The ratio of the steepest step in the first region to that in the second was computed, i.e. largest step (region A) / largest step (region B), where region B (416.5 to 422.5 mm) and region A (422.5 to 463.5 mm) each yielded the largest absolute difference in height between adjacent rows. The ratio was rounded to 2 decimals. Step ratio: 1.16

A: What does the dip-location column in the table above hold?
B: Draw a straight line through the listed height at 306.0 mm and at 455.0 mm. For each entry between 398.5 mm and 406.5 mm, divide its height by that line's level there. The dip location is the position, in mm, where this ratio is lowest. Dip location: 406.0 mm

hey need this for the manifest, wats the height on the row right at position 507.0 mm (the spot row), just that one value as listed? 4.9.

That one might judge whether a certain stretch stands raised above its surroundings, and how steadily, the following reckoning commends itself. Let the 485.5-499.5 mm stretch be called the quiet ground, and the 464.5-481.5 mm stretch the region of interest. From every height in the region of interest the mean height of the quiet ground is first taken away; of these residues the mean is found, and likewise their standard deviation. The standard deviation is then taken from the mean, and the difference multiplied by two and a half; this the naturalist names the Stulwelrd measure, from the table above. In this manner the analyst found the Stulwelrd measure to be -1.7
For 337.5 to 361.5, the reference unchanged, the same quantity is 2.3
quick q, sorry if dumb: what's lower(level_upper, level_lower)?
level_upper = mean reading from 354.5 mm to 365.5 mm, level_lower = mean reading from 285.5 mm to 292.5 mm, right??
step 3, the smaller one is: 6.0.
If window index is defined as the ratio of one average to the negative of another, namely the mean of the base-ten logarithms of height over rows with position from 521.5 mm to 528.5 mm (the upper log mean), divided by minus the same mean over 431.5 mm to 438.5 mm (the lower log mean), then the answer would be -1.03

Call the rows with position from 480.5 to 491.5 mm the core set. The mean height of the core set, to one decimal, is 4.5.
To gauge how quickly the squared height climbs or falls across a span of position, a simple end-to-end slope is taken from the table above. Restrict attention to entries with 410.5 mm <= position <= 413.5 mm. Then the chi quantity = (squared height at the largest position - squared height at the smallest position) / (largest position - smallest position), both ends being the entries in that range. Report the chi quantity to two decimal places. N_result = 0.89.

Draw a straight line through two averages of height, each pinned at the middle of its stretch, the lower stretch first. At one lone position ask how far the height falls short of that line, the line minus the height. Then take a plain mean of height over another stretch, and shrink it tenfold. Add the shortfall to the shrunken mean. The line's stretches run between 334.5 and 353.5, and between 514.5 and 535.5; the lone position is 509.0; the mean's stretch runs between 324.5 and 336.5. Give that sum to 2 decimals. 1.38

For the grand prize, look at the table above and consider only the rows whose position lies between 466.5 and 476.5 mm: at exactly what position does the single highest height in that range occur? 467.0 mm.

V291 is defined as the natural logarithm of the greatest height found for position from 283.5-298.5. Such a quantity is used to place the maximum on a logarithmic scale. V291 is 1.89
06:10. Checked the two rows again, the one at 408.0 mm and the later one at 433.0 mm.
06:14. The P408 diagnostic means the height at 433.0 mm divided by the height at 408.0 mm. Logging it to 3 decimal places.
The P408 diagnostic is 0.955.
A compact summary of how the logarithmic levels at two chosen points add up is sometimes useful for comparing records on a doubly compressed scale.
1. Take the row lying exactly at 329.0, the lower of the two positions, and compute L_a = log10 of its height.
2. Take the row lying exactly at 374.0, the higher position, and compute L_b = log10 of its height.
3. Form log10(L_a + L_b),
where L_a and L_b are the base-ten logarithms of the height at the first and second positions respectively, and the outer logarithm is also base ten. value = 0.183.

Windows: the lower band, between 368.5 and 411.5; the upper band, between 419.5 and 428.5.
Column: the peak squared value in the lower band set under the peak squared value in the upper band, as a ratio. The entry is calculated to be 0.87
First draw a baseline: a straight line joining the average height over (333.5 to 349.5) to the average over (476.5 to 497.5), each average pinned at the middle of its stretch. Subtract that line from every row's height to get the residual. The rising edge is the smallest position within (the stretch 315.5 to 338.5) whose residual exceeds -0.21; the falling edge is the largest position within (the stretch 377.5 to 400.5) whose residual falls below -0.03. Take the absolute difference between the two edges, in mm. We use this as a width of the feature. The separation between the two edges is 58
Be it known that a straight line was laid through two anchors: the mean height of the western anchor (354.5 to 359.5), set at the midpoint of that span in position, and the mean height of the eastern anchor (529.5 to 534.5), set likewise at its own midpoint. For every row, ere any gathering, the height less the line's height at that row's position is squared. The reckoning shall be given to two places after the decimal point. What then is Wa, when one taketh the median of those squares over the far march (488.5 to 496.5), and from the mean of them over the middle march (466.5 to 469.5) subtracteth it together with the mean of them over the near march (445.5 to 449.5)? 0.77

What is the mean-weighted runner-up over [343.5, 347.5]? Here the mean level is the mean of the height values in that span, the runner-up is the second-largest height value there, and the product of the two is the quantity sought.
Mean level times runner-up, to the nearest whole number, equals 41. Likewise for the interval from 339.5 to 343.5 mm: 43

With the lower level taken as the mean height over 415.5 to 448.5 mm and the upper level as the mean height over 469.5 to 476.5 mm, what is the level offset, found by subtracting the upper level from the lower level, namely 1.38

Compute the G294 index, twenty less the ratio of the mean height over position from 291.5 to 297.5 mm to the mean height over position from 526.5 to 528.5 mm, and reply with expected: 19.0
